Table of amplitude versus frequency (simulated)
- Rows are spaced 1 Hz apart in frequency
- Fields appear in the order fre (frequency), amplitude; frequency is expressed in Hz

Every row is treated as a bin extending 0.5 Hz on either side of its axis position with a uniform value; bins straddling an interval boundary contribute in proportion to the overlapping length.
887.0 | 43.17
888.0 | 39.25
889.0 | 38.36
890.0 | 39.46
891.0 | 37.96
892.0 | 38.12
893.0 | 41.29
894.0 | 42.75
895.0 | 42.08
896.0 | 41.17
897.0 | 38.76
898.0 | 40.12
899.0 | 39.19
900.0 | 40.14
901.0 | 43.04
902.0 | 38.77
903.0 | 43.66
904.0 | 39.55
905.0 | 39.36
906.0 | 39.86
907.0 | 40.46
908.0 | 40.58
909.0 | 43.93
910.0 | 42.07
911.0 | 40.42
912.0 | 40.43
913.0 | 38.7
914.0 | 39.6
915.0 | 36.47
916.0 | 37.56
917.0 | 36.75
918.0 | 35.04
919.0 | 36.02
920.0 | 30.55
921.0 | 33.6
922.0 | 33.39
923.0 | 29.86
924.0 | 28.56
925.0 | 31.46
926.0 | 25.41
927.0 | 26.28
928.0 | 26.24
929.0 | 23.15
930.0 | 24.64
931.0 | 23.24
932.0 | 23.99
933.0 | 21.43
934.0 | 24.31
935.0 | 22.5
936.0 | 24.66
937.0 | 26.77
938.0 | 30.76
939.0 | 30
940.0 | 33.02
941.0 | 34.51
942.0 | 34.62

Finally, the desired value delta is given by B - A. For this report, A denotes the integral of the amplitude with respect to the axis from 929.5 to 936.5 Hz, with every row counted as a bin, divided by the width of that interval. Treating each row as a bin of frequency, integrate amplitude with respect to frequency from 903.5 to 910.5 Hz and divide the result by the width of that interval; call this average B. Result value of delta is 17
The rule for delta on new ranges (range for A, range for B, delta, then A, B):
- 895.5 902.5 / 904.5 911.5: 1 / 40.2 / 41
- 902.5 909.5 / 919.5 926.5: -11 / 41.1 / 30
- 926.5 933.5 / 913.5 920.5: 12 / 24.1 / 36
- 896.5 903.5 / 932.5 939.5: -15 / 40.5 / 26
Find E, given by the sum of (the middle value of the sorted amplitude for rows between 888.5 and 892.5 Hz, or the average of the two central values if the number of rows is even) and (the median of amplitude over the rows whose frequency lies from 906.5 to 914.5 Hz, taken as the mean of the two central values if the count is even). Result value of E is 79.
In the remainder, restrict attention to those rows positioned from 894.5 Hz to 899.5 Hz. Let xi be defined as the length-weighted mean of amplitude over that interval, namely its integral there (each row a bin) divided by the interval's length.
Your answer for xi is 40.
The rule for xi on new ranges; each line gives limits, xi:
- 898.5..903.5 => 41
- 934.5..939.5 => 27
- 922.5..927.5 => 28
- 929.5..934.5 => 24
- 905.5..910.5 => 41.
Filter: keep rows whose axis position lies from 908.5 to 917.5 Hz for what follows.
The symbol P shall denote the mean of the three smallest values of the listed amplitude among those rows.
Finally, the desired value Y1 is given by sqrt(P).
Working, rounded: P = 37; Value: 6.08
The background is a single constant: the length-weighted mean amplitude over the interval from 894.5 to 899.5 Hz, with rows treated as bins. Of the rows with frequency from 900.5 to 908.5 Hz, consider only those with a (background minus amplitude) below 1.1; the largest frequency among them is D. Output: 908.0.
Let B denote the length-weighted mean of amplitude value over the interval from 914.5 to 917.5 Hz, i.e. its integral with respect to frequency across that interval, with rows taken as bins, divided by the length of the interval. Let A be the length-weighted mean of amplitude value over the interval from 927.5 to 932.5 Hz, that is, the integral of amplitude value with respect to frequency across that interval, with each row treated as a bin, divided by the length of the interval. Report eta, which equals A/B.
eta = 0.7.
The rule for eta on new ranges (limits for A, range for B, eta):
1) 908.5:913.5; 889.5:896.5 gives 1.0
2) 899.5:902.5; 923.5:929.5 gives 1.5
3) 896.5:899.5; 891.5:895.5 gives 1.0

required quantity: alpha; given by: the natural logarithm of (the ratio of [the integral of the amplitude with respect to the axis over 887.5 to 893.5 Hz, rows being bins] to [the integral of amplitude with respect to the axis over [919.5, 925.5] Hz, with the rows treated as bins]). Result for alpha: 0.22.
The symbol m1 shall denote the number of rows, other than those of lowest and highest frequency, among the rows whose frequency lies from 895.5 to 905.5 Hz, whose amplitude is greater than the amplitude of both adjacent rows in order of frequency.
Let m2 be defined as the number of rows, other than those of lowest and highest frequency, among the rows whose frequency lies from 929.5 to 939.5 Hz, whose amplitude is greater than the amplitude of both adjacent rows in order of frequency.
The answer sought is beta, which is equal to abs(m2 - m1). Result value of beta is 0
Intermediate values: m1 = 3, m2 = 3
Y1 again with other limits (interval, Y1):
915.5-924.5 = 5.45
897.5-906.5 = 6.25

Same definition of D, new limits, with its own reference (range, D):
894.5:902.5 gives 901.0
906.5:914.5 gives 914.0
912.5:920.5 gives 914.0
